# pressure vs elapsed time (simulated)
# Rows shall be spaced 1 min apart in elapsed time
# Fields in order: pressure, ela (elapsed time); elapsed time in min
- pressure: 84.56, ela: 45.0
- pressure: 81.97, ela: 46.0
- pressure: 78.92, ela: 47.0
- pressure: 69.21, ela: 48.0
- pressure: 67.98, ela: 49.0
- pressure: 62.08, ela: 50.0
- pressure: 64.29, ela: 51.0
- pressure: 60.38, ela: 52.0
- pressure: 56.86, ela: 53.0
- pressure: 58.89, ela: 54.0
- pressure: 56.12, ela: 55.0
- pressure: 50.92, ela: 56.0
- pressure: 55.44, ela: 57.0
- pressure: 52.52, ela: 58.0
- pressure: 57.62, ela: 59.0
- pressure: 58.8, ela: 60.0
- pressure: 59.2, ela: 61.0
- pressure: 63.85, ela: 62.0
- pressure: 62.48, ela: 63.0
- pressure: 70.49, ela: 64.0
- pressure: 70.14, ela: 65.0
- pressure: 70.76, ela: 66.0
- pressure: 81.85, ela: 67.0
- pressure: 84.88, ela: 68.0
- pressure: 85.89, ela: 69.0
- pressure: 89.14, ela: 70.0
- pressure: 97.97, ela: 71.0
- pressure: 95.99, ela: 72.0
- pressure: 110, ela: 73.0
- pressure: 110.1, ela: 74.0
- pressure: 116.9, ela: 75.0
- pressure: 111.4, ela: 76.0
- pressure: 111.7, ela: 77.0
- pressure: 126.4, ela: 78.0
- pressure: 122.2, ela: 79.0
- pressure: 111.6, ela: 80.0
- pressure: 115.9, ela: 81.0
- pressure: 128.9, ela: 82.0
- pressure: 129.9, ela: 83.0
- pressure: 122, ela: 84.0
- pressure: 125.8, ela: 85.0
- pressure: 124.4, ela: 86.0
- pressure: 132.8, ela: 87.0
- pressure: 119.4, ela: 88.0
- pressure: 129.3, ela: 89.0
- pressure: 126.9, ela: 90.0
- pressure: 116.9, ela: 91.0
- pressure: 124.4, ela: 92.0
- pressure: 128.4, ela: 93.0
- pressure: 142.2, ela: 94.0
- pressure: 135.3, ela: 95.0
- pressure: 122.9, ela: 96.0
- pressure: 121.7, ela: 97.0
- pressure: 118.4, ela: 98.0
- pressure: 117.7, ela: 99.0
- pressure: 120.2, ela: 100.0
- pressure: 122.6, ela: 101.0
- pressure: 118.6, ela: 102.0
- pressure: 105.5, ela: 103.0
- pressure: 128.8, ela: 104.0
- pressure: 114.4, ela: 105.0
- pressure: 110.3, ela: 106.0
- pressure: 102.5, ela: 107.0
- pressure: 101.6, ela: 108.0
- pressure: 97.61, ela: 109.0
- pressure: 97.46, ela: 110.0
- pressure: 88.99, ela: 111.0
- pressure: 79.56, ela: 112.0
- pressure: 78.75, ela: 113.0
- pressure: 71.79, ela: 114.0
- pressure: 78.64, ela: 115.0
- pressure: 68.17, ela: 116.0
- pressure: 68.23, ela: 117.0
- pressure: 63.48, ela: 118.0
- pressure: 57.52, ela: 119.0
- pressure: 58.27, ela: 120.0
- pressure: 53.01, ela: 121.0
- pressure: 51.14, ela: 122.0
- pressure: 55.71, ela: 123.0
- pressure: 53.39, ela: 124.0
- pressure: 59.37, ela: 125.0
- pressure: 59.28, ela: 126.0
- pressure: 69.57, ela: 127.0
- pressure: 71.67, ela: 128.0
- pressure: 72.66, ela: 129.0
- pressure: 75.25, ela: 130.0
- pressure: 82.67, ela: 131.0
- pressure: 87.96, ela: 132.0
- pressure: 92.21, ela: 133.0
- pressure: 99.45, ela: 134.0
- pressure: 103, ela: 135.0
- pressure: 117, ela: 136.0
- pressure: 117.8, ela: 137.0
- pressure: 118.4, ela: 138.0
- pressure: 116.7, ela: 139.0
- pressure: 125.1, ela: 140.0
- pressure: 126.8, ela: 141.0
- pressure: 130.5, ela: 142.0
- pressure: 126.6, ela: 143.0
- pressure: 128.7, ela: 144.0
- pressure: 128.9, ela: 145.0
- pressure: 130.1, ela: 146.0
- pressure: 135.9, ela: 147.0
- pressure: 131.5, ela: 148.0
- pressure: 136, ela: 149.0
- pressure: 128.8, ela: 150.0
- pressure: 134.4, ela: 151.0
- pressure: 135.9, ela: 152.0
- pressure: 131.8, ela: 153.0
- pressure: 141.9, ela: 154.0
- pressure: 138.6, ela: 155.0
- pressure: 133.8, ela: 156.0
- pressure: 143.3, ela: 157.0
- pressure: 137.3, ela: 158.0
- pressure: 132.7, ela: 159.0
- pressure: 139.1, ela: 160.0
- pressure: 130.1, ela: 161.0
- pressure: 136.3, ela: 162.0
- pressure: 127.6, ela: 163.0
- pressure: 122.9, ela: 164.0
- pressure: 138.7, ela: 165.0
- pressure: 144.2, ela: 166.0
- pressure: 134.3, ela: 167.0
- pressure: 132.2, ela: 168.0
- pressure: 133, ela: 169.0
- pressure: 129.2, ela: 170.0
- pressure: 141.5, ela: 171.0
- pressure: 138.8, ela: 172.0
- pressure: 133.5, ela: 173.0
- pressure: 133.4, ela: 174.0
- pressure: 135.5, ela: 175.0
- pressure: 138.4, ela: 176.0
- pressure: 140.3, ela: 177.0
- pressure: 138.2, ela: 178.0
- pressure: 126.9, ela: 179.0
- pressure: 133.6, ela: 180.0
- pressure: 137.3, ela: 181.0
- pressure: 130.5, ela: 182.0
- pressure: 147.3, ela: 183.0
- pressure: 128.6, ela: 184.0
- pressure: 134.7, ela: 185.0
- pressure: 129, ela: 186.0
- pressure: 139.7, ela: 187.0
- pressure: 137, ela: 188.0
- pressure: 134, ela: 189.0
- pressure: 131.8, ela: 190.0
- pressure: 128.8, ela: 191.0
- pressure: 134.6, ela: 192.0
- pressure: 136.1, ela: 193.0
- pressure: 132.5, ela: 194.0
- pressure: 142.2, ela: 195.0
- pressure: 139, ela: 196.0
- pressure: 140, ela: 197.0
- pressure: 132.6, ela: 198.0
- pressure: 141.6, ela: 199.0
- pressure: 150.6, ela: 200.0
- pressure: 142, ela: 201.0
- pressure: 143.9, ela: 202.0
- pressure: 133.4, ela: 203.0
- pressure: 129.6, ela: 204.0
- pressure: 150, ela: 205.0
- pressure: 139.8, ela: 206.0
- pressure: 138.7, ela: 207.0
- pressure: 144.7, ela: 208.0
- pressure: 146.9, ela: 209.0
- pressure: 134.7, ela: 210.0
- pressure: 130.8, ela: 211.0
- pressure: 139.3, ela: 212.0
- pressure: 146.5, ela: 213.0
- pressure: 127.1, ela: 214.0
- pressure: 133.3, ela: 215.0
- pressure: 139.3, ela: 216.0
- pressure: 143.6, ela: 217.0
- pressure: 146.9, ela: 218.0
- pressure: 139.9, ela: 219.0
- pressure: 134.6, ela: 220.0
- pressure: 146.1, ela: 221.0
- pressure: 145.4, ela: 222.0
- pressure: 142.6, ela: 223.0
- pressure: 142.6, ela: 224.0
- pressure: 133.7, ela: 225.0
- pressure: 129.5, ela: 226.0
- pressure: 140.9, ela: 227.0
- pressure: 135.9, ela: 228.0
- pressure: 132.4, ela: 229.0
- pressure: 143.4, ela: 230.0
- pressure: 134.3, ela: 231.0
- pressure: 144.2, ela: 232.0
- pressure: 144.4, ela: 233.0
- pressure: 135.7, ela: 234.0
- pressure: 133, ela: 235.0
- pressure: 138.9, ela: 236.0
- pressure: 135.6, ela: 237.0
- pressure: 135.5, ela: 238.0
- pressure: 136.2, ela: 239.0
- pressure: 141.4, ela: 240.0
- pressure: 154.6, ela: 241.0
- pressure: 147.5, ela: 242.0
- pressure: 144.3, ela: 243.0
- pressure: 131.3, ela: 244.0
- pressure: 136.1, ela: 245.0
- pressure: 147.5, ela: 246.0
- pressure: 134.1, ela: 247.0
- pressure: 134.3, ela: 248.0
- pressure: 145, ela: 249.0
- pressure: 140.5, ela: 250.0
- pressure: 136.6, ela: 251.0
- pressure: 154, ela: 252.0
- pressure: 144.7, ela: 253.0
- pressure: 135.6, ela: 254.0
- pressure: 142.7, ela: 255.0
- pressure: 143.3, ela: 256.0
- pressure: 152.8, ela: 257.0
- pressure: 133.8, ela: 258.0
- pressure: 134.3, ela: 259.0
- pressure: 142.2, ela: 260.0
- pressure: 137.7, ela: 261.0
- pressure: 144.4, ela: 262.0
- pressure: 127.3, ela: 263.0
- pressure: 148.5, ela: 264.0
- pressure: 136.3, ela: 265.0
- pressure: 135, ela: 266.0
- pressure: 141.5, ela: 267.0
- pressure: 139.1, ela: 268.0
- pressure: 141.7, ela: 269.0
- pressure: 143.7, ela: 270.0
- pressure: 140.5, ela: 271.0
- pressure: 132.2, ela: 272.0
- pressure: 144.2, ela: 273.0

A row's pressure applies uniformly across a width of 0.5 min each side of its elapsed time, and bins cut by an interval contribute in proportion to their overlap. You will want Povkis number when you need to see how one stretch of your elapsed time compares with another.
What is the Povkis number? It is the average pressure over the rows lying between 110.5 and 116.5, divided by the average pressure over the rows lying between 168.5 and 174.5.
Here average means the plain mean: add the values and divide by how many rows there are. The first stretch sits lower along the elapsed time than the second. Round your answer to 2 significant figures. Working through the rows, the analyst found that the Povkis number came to 0.58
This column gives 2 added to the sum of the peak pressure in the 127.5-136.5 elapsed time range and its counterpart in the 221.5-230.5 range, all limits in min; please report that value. 264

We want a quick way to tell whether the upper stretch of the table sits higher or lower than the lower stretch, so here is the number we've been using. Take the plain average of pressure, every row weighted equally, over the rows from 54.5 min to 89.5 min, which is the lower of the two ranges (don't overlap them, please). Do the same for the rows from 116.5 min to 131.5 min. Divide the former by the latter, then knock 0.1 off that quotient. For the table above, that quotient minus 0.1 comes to 1.4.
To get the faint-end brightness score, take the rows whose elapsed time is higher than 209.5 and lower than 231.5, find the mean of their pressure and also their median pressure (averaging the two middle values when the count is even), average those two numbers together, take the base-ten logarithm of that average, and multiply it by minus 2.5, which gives -5.36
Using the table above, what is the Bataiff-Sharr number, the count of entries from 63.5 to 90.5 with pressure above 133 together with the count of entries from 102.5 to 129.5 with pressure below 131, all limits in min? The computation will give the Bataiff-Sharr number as 27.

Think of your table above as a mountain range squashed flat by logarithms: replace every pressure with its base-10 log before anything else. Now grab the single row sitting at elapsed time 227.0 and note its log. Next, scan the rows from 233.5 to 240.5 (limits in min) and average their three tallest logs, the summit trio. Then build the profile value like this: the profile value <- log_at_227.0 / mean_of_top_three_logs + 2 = 3.00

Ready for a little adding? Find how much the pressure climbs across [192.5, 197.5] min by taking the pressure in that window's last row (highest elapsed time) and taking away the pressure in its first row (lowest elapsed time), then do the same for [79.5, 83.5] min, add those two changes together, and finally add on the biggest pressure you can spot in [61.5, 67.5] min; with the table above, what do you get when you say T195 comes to 104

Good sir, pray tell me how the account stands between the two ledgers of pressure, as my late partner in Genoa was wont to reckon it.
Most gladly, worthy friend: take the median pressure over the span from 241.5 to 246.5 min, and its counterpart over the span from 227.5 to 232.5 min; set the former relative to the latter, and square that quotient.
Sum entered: 1.13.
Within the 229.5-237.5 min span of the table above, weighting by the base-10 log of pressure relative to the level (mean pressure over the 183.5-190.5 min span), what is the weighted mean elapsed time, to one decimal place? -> 232.6 min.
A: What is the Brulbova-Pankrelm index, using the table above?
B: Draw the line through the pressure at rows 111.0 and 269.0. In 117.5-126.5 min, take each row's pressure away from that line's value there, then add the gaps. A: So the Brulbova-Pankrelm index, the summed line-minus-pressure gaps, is 323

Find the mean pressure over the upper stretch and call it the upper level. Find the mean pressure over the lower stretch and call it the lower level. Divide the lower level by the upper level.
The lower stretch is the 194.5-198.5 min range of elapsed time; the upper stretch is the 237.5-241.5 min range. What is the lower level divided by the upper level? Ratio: 1.0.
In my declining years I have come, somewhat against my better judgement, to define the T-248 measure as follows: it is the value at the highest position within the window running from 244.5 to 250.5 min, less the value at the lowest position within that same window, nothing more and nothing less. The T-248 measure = 4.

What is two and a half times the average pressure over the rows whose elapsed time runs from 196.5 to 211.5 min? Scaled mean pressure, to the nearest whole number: 350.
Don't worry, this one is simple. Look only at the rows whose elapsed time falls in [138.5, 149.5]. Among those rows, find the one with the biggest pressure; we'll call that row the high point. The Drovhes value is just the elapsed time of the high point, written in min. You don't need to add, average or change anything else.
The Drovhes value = 149.0 min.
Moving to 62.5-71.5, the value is 71.0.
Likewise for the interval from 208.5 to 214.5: 209.0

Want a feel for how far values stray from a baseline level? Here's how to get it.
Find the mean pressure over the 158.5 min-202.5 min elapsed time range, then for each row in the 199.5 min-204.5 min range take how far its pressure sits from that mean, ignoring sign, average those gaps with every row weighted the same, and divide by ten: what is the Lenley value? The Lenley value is 0.75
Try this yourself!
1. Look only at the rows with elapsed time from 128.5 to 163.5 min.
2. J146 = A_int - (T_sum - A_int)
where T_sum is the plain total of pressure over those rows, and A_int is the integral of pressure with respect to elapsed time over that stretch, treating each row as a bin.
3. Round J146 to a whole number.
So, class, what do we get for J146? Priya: 4275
